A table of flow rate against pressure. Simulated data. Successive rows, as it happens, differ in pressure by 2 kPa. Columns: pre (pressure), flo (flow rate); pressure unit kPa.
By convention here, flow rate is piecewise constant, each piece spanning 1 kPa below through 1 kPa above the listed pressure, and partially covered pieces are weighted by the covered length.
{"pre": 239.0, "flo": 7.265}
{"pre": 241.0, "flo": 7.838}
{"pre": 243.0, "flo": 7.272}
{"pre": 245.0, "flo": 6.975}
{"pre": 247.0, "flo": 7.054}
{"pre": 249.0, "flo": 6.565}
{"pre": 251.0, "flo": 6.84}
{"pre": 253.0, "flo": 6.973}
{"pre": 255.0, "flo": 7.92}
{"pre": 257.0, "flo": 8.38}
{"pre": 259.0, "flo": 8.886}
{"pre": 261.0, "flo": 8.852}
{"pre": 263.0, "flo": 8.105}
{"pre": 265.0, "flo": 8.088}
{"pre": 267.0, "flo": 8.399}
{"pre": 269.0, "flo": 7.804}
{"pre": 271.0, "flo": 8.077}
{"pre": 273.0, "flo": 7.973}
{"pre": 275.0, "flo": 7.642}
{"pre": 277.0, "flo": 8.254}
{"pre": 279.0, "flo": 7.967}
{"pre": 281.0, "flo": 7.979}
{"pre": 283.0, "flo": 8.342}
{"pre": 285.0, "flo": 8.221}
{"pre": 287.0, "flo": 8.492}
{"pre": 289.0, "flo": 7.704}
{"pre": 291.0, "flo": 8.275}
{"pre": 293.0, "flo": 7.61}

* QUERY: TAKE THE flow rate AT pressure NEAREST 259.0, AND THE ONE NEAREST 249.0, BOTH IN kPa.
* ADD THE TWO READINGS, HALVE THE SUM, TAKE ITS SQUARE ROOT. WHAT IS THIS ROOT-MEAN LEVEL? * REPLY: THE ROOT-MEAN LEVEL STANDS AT 2.779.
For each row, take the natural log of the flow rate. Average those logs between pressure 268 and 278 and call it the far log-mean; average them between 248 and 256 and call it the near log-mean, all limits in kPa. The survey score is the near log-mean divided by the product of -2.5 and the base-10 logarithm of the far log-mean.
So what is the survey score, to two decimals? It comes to -2.47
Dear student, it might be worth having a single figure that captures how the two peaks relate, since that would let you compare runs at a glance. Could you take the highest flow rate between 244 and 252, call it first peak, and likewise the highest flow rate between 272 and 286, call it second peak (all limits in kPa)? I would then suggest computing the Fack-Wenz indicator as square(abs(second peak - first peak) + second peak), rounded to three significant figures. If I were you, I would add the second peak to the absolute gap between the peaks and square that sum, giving 92.7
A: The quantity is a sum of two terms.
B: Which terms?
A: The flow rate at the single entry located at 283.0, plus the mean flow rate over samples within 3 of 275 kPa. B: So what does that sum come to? 16.3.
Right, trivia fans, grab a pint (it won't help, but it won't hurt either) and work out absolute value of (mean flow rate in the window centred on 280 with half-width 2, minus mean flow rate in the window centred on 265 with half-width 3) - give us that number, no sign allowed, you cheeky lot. 0.22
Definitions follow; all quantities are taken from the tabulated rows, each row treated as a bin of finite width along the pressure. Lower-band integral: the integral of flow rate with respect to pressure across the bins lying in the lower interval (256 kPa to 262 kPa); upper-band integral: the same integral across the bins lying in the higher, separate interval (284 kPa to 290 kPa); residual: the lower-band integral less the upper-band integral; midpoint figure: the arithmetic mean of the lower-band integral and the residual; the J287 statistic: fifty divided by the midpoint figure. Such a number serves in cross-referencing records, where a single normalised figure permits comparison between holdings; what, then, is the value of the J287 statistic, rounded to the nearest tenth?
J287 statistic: 1.8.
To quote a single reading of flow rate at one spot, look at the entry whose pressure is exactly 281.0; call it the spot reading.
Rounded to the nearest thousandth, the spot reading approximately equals 7.979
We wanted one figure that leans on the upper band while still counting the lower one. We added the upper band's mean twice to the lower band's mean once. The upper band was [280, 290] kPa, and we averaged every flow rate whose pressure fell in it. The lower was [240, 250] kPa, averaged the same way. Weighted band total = 23.44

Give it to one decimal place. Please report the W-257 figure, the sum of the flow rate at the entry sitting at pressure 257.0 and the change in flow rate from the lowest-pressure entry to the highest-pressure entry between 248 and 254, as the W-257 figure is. 8.8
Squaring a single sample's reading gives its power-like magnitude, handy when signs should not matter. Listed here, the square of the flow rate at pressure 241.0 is 61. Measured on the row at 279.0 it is 63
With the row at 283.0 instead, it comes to 70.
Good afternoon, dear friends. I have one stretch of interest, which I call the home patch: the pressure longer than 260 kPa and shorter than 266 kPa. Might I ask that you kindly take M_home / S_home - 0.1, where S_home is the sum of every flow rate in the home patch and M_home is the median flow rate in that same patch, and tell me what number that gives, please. 0.224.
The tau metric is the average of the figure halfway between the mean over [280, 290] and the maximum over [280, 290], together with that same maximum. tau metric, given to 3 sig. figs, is 8.41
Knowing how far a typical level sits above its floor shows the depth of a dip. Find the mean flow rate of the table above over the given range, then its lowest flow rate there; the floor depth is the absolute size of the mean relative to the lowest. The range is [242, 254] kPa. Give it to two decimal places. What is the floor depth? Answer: 0.38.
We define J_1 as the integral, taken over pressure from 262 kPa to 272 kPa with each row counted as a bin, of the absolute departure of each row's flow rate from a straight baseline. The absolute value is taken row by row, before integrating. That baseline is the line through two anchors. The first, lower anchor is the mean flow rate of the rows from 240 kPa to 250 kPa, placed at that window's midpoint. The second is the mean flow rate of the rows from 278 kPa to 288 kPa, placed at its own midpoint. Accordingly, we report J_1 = 3.4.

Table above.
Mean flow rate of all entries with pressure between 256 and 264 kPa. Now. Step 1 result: 8.6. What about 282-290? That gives 8.2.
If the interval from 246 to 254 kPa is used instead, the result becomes 6.9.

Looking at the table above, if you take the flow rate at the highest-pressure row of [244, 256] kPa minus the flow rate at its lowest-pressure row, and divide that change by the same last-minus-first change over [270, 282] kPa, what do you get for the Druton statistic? -10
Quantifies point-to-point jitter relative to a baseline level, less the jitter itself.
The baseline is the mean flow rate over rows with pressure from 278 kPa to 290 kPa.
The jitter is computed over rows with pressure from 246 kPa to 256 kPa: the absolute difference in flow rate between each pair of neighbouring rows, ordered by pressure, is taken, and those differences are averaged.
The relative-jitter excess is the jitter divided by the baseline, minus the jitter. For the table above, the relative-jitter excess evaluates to -0.40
